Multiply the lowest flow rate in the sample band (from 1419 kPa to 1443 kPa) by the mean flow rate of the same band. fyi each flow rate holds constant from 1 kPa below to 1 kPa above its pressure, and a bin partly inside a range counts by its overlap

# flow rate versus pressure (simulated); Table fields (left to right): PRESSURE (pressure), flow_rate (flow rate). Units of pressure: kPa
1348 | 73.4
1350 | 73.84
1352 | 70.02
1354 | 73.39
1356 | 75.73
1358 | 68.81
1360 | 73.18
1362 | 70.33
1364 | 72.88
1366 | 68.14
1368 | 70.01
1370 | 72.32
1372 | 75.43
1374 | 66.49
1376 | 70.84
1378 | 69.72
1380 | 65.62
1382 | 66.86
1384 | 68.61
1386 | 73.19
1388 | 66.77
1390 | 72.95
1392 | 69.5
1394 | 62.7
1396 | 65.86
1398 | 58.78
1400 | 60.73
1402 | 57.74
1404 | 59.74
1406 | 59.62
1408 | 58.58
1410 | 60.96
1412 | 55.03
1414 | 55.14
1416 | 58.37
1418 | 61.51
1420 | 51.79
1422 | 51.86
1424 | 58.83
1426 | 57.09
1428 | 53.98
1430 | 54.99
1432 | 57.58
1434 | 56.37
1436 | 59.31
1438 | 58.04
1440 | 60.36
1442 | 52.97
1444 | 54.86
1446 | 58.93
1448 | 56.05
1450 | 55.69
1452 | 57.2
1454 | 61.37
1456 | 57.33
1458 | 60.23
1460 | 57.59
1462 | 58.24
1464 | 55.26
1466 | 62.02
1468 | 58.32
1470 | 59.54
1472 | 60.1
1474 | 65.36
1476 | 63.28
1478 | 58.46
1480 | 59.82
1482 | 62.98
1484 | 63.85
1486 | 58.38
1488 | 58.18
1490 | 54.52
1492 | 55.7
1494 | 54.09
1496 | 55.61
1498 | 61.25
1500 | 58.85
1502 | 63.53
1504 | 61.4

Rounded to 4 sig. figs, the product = 2905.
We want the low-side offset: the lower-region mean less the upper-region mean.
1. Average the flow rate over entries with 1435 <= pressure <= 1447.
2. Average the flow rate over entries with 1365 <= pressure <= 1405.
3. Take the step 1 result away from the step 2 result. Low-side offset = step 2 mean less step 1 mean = 10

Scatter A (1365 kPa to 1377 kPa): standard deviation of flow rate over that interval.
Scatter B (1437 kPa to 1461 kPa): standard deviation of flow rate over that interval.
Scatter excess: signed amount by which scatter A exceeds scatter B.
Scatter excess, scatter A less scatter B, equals 1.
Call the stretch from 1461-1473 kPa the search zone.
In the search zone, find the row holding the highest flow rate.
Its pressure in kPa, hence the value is 1466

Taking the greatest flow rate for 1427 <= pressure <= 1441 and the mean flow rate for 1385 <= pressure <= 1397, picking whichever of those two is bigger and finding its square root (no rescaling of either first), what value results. 8.28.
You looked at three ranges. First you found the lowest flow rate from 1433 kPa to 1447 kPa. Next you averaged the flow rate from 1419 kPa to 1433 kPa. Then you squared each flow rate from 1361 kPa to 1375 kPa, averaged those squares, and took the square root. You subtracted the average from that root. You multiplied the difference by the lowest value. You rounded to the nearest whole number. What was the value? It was 831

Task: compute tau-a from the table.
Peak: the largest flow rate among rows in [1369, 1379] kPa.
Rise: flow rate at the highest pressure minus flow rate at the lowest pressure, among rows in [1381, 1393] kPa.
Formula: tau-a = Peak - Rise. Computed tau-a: 73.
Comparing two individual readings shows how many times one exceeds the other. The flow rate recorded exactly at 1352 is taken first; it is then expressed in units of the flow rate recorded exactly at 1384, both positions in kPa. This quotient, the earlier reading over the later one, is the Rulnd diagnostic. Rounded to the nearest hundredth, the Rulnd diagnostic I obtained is 1.02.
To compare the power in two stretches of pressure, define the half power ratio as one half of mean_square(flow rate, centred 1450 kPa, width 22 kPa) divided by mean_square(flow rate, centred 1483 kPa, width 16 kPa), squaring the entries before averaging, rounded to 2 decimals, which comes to 0.46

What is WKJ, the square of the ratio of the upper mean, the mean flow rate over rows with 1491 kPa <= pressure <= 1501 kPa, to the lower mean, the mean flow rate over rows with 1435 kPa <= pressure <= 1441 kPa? 0.93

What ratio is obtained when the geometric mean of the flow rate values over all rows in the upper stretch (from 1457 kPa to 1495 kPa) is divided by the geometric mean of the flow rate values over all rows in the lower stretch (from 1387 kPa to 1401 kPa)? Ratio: 0.91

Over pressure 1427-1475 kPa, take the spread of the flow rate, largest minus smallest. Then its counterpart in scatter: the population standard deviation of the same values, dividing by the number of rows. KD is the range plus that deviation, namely 15.2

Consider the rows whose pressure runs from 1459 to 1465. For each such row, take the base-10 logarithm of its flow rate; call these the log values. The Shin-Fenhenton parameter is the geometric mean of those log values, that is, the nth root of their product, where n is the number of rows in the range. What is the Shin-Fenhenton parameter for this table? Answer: 1.756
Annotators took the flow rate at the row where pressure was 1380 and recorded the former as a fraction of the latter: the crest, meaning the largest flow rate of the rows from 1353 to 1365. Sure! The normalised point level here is 0.87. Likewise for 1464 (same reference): 0.73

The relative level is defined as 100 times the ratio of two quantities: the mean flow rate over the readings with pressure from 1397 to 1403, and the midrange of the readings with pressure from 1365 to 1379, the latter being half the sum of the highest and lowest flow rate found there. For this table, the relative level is 83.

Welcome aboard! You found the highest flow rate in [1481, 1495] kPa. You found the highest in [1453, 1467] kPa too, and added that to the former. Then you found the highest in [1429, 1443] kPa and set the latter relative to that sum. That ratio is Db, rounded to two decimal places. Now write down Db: 0.48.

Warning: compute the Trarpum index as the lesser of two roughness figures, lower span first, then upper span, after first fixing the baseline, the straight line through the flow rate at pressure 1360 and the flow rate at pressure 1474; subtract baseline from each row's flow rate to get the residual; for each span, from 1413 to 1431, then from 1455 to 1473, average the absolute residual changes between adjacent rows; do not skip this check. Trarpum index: 2.7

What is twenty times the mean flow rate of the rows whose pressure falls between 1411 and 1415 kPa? 1102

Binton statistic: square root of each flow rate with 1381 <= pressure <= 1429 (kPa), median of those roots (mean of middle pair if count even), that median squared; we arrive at 60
